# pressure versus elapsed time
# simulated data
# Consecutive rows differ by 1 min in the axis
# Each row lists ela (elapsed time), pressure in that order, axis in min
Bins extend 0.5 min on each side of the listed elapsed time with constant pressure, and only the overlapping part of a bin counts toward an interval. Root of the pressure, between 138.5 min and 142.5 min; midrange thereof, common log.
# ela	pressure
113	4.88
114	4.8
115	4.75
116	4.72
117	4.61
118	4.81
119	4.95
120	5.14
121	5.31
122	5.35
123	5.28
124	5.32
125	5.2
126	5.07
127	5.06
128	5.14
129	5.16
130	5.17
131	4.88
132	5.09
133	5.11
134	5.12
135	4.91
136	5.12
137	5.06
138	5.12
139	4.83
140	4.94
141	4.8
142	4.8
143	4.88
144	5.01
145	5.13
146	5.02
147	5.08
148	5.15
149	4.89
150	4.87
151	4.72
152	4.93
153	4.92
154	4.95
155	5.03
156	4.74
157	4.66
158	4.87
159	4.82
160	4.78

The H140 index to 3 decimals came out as 0.344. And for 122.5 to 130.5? 0.358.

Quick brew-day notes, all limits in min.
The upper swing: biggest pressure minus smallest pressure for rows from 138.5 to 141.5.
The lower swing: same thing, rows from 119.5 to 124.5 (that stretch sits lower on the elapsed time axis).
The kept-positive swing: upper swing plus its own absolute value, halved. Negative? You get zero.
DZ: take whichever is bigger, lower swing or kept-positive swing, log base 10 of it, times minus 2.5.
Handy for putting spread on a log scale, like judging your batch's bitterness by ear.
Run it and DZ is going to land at 1.7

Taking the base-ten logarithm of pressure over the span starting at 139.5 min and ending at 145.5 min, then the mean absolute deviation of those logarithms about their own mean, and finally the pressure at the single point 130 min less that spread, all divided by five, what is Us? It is 1.03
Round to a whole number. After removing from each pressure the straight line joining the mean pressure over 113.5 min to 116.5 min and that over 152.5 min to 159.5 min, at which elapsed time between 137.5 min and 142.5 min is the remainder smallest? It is 142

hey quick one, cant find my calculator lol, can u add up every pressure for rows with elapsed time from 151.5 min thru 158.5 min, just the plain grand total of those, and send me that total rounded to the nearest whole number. 34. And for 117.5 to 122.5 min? 26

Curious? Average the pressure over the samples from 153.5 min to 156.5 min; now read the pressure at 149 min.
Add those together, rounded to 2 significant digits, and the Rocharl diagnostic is 9.8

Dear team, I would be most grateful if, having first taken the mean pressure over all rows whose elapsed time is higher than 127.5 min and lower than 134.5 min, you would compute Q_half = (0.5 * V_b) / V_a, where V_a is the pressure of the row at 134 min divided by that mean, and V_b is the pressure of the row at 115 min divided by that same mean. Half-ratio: 0.46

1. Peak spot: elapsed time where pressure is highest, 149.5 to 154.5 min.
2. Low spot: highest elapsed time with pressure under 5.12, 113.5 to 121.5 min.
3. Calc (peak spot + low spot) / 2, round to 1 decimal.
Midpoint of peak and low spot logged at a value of 136.5 min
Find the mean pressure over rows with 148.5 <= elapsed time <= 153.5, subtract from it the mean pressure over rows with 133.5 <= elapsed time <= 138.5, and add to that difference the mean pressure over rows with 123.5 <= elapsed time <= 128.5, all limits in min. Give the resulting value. 5.0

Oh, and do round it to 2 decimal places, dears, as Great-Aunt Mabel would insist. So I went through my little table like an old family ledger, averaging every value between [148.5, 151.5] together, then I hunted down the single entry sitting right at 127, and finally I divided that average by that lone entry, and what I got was 0.95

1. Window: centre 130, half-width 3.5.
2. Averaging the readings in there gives 5.09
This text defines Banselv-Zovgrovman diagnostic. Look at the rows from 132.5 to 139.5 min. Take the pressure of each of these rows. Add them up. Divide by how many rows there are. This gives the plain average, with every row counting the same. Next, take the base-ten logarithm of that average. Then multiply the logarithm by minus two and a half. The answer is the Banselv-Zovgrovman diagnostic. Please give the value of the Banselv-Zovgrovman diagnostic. -1.756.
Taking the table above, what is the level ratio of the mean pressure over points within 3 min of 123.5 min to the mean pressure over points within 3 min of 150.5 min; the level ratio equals 1.07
